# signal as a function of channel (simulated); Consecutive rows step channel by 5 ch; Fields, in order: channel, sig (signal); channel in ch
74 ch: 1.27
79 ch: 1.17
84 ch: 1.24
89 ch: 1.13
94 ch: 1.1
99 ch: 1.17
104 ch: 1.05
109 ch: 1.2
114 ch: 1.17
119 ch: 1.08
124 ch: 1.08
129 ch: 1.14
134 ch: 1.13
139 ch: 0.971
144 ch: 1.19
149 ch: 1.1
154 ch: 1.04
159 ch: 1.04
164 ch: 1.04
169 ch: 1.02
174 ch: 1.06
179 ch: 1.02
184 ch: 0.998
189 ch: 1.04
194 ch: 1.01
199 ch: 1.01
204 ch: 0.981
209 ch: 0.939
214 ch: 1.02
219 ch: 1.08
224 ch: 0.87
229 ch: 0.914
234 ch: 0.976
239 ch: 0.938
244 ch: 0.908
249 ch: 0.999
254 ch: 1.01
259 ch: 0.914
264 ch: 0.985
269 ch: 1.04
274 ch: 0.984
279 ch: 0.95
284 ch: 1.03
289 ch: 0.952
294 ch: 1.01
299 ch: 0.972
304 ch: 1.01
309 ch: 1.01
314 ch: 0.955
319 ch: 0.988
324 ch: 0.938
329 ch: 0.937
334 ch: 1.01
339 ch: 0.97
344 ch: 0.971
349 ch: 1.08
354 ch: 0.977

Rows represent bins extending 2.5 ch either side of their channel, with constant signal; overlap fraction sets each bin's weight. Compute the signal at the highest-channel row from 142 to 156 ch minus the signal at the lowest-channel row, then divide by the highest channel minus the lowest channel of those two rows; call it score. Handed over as -0.0150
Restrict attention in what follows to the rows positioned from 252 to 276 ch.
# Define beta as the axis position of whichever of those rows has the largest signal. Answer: 269 ch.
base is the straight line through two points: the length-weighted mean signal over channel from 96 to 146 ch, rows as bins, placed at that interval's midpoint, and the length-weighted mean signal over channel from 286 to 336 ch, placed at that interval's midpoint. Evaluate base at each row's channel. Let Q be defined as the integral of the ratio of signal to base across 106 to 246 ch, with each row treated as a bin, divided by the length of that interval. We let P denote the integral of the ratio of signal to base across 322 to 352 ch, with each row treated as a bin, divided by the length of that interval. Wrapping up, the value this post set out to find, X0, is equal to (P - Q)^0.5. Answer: 0.26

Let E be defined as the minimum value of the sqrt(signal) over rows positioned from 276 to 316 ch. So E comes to 0.97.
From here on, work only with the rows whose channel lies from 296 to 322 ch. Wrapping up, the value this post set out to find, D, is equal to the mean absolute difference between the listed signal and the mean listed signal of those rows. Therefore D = 0.019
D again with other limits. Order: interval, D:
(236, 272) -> 0.043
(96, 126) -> 0.055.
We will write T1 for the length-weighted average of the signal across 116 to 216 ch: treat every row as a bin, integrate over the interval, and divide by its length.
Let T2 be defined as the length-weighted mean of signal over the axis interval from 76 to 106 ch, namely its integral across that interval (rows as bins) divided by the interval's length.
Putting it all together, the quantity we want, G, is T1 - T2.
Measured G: -0.10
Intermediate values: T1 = 1.05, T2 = 1.15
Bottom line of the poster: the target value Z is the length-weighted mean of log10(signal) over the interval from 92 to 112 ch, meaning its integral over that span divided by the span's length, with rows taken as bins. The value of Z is 0.05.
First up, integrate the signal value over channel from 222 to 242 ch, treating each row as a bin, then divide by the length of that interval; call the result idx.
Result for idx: 0.93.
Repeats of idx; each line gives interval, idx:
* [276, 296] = 0.98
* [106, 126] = 1.13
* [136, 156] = 1.08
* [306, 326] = 0.97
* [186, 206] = 1.01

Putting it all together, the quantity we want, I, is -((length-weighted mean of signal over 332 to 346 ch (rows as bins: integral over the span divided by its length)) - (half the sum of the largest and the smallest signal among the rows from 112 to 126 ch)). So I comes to 0.14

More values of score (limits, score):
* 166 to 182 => 0.0000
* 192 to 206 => -0.0029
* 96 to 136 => -0.0011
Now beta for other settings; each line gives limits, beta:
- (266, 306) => 269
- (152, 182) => 174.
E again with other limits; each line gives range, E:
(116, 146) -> 0.99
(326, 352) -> 0.97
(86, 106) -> 1.02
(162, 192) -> 1.00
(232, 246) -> 0.95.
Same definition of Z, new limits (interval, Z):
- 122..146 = 0.04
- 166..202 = 0.01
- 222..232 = -0.05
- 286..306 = -0.01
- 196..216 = -0.01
